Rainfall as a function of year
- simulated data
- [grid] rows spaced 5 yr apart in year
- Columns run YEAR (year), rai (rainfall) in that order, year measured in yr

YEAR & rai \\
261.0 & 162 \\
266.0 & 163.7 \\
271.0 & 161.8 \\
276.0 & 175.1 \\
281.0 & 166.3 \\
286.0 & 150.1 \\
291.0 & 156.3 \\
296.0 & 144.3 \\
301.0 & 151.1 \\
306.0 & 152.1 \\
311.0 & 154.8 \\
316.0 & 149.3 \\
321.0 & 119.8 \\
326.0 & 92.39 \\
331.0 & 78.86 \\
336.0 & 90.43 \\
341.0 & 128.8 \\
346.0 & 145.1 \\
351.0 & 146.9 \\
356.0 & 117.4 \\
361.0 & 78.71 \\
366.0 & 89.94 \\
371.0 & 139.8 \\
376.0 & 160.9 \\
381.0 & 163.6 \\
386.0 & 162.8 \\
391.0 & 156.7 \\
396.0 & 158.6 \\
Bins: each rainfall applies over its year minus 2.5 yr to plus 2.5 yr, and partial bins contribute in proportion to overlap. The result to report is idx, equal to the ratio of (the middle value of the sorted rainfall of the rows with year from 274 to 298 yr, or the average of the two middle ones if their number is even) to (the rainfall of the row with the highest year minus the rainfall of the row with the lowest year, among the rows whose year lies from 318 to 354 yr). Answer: 6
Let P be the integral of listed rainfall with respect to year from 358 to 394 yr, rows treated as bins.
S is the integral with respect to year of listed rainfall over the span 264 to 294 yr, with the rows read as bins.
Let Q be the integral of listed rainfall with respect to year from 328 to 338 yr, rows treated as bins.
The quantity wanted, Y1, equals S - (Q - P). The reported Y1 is 8910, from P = 4900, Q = 847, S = 4857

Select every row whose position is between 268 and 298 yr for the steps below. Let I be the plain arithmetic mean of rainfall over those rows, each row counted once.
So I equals 159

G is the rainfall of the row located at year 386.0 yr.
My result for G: 162.8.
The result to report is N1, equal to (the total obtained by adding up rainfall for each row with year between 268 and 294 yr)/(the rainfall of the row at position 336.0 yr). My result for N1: 8.95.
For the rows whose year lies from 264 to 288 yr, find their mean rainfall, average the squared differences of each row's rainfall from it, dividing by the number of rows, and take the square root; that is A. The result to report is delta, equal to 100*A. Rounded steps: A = 8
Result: 806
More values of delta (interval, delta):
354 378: 3048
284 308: 387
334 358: 2073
